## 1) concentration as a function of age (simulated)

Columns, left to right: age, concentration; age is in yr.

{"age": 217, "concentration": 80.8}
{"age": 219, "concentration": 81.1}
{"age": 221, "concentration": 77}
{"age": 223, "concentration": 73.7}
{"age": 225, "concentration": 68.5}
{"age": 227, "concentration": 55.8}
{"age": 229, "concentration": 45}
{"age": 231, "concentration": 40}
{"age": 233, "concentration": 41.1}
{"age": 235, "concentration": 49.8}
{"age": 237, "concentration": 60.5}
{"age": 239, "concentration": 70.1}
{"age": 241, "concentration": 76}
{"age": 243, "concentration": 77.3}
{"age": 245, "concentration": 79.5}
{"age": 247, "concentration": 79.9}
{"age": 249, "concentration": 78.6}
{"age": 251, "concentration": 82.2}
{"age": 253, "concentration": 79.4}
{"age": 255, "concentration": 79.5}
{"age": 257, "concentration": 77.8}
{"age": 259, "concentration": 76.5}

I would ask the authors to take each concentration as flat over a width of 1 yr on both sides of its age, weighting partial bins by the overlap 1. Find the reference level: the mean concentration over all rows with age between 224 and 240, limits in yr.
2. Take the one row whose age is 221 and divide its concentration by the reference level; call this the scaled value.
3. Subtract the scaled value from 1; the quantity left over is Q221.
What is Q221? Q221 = -0.4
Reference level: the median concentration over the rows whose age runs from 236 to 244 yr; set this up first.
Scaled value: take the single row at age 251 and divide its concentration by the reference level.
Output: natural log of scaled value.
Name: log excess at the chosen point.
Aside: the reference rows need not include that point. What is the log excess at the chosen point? 0.12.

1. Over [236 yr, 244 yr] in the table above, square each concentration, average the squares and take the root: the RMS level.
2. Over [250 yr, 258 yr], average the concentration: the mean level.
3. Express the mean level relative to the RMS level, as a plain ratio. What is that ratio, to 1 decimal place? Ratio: 1.1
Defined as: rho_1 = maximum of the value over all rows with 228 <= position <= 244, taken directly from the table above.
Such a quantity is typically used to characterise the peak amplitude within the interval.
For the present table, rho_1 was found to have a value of 77.3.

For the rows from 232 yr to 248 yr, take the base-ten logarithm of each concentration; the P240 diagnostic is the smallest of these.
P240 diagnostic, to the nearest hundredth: 1.61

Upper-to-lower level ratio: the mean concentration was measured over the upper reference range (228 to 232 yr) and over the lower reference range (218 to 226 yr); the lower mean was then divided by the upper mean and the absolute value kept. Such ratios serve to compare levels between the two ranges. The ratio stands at 1.8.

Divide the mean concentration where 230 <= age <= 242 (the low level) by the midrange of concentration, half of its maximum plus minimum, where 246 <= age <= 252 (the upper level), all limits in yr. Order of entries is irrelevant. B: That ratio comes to 0.70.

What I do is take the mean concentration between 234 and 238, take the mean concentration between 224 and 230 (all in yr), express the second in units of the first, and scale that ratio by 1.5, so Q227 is 1.53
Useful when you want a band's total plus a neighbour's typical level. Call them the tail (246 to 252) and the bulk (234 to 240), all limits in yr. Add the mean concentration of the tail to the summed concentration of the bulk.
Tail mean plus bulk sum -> 261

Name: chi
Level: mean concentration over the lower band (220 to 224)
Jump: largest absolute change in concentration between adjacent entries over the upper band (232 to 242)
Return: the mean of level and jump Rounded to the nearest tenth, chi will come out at 43.0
